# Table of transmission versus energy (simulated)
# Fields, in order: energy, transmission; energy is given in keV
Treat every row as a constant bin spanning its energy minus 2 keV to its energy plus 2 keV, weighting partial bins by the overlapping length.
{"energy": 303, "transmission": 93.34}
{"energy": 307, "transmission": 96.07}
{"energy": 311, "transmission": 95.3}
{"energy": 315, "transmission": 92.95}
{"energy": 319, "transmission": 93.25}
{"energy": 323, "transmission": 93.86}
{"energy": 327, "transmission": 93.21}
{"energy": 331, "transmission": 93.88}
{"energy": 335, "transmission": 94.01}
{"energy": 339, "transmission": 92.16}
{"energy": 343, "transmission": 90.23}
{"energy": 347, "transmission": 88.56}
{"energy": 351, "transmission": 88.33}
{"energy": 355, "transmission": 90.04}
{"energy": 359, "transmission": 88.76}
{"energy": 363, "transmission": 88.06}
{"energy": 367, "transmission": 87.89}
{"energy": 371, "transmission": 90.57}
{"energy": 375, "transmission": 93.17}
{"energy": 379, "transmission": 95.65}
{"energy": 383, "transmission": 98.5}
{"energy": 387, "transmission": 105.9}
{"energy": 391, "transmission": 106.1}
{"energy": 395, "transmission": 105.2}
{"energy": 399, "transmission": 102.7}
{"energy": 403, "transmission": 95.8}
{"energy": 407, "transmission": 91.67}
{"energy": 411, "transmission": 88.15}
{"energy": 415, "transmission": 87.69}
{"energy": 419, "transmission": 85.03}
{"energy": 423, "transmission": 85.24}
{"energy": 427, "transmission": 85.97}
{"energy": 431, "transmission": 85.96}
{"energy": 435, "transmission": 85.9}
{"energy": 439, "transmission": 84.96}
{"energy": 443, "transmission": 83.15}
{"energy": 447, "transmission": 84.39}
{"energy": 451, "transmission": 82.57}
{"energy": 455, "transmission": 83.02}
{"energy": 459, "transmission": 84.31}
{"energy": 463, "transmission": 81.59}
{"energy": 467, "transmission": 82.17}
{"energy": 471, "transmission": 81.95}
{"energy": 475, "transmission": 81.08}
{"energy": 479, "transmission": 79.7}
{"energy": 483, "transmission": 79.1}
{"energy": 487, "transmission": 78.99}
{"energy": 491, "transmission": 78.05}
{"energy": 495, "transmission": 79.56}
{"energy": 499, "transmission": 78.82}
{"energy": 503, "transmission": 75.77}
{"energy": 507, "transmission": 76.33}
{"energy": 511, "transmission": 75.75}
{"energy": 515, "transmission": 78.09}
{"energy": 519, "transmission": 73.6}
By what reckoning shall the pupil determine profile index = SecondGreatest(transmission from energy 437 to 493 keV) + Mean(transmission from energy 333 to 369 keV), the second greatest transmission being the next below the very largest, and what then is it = 174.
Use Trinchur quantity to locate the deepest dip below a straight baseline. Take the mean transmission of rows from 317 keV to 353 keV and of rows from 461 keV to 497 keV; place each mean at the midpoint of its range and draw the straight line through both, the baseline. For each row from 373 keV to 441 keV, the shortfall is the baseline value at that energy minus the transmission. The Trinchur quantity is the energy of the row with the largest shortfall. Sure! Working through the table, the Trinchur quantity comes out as 419 keV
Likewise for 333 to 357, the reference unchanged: 347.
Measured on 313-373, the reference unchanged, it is 347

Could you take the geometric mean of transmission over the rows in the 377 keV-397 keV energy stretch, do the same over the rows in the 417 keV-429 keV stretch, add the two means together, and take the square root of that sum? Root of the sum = 13.7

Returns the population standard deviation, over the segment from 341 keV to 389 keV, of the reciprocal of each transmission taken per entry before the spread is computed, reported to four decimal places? 0.0006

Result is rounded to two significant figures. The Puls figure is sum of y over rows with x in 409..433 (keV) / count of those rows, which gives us 86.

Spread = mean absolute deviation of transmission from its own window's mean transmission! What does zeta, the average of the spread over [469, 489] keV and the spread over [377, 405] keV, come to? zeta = 2.6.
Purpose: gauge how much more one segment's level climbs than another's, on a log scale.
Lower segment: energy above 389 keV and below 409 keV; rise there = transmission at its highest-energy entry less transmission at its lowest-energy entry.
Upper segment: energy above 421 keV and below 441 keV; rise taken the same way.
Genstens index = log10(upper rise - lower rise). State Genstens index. 1.2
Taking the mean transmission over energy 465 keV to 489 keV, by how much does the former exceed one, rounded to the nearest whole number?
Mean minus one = 79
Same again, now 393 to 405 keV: 100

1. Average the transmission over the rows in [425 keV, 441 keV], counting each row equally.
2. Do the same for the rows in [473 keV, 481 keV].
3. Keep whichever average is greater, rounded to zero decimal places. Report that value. 86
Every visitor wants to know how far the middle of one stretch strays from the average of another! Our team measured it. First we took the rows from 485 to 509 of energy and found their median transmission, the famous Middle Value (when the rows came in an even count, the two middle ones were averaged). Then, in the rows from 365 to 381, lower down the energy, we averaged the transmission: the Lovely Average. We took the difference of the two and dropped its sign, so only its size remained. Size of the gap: 13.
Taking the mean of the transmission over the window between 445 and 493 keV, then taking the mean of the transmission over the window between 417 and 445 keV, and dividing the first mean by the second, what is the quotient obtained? 0.956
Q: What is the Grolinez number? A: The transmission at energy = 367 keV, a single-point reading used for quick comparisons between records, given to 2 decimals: 87.89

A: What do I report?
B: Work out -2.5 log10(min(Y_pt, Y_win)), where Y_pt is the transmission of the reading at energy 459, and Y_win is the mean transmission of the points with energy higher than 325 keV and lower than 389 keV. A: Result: -4.81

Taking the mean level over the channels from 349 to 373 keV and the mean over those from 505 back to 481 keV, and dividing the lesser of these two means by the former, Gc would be 0.881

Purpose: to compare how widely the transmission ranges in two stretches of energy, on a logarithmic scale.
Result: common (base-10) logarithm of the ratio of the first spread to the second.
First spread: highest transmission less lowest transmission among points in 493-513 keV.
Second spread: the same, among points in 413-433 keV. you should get 0.16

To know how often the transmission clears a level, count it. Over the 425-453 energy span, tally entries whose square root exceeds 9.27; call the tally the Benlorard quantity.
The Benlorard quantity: 2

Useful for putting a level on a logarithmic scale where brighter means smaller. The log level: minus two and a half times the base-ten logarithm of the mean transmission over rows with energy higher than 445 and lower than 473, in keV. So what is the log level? -4.80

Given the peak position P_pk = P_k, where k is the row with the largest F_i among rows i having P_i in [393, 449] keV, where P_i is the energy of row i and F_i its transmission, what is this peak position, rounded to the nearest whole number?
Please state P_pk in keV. 395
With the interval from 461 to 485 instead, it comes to 467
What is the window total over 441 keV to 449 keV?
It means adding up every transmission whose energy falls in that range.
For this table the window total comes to 168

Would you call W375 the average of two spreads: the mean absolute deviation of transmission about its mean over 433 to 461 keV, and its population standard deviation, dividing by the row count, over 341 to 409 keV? 3.7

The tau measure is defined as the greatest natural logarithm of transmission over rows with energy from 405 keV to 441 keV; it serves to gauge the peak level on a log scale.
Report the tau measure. 4.52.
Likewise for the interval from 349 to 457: 4.66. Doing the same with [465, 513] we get 4.41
